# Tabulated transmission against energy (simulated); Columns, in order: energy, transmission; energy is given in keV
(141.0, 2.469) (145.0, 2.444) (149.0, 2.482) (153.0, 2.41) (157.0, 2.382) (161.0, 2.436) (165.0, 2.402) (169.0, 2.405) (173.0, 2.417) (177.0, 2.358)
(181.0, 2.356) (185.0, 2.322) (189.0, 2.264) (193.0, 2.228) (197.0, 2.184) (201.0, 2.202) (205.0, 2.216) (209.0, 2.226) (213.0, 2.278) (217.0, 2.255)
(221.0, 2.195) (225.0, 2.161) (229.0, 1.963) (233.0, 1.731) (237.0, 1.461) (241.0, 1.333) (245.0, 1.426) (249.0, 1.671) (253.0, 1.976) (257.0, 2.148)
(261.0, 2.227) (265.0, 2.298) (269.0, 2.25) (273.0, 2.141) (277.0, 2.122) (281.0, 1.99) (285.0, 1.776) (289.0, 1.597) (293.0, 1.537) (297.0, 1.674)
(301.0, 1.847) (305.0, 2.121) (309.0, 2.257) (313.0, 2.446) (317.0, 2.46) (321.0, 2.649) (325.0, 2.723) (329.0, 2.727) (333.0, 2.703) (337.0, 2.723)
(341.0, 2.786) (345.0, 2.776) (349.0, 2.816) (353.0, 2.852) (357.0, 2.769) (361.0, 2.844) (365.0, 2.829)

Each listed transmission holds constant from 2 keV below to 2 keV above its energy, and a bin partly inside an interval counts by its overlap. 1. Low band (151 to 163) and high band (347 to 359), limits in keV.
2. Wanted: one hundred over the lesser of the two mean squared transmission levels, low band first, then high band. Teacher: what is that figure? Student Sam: 17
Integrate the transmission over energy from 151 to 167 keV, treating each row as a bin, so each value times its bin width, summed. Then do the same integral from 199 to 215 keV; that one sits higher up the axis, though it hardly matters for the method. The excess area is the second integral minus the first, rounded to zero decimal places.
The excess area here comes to -3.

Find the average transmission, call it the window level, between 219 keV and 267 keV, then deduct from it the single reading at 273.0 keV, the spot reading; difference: -0.3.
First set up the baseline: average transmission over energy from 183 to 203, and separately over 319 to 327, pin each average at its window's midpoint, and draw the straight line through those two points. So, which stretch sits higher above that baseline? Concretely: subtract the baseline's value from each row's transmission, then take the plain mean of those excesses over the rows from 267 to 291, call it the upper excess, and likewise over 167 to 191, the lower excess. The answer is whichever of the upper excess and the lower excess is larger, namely 0.16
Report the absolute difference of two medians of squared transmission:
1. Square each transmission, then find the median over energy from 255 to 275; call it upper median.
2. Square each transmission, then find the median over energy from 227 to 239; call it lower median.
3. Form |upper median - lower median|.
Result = 2.0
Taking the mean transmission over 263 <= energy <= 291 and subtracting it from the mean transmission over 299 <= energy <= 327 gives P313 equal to 0.3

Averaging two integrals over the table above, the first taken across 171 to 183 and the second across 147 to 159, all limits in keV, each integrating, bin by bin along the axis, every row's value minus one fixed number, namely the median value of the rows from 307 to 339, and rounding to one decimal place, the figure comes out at -3.3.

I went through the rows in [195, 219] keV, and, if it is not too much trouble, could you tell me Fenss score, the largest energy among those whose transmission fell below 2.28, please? 217.0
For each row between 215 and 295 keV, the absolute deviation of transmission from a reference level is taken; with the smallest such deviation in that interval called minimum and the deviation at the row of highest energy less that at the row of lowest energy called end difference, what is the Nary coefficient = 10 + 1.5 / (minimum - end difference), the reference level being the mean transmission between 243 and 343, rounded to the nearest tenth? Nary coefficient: 7.2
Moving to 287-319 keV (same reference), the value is 14.5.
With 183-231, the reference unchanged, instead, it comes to -21.9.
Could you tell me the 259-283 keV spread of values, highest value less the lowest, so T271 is 0.31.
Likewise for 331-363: 0.15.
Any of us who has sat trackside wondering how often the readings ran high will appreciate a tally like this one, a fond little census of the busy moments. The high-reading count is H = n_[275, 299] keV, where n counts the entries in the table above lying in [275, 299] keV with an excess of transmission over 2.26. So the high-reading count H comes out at 0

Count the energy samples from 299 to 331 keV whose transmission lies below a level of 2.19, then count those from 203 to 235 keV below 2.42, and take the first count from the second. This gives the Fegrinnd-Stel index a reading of 6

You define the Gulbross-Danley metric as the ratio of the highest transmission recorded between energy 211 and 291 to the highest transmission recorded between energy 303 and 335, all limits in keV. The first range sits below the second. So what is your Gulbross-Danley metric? 0.843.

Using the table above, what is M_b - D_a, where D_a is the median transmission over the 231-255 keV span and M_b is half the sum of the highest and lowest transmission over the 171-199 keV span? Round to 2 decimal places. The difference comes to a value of 0.73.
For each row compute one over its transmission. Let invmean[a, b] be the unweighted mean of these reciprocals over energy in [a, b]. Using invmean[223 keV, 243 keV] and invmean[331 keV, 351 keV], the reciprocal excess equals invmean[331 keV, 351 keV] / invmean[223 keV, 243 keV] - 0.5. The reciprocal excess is 0.11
